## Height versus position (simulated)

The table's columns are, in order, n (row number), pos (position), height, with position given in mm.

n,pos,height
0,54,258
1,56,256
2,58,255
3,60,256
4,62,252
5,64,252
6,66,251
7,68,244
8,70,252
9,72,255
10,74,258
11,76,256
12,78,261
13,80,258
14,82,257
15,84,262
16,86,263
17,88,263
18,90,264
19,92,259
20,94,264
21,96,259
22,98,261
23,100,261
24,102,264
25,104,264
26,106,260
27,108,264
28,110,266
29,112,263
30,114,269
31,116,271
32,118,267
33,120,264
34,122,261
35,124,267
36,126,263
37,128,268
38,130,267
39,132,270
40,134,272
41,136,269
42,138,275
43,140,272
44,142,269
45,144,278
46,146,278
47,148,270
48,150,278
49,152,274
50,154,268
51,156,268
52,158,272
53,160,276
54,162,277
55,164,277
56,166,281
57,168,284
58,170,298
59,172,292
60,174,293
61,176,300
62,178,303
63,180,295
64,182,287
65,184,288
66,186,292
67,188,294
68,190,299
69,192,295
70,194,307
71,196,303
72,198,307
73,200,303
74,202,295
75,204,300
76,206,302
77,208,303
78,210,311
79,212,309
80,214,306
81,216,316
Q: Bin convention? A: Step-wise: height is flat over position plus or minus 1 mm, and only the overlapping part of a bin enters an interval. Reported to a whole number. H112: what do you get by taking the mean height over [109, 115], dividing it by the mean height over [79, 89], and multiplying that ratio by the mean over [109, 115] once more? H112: 272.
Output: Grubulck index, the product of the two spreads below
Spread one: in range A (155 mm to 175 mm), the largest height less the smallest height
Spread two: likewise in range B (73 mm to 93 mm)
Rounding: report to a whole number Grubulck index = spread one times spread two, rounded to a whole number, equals 240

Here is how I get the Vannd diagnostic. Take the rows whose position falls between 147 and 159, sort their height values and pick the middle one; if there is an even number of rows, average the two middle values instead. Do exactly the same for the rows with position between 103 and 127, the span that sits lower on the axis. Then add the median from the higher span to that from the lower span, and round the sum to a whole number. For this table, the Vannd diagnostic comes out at 535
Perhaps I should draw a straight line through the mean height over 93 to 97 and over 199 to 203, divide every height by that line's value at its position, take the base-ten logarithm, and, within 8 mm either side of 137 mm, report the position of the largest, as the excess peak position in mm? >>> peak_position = 144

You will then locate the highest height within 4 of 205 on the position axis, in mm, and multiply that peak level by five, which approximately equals 1515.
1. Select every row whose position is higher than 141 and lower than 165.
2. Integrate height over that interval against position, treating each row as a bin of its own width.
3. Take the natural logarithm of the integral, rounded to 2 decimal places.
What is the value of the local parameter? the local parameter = 8.79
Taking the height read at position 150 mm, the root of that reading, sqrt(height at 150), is 16.7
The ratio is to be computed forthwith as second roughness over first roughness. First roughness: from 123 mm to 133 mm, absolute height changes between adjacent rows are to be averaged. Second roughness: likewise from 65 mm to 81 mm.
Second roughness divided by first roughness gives 1.4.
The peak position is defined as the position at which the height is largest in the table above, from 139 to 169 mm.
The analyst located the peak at 168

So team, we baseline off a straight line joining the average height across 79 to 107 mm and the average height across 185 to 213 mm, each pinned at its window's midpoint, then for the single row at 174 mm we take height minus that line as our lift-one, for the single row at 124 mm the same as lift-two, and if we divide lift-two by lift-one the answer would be -5.9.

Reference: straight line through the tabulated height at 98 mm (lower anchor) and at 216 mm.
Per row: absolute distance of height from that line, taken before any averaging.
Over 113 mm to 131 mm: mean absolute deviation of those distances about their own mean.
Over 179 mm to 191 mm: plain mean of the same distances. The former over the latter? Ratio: 0.34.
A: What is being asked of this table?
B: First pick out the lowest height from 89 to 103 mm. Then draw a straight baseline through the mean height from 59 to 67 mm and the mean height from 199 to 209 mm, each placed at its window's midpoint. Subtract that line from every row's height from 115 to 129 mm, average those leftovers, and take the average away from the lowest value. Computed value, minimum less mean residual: 266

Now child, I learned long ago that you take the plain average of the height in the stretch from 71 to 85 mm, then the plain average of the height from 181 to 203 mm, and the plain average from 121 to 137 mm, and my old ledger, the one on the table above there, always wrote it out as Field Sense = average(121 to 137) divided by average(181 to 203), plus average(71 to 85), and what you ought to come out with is 259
